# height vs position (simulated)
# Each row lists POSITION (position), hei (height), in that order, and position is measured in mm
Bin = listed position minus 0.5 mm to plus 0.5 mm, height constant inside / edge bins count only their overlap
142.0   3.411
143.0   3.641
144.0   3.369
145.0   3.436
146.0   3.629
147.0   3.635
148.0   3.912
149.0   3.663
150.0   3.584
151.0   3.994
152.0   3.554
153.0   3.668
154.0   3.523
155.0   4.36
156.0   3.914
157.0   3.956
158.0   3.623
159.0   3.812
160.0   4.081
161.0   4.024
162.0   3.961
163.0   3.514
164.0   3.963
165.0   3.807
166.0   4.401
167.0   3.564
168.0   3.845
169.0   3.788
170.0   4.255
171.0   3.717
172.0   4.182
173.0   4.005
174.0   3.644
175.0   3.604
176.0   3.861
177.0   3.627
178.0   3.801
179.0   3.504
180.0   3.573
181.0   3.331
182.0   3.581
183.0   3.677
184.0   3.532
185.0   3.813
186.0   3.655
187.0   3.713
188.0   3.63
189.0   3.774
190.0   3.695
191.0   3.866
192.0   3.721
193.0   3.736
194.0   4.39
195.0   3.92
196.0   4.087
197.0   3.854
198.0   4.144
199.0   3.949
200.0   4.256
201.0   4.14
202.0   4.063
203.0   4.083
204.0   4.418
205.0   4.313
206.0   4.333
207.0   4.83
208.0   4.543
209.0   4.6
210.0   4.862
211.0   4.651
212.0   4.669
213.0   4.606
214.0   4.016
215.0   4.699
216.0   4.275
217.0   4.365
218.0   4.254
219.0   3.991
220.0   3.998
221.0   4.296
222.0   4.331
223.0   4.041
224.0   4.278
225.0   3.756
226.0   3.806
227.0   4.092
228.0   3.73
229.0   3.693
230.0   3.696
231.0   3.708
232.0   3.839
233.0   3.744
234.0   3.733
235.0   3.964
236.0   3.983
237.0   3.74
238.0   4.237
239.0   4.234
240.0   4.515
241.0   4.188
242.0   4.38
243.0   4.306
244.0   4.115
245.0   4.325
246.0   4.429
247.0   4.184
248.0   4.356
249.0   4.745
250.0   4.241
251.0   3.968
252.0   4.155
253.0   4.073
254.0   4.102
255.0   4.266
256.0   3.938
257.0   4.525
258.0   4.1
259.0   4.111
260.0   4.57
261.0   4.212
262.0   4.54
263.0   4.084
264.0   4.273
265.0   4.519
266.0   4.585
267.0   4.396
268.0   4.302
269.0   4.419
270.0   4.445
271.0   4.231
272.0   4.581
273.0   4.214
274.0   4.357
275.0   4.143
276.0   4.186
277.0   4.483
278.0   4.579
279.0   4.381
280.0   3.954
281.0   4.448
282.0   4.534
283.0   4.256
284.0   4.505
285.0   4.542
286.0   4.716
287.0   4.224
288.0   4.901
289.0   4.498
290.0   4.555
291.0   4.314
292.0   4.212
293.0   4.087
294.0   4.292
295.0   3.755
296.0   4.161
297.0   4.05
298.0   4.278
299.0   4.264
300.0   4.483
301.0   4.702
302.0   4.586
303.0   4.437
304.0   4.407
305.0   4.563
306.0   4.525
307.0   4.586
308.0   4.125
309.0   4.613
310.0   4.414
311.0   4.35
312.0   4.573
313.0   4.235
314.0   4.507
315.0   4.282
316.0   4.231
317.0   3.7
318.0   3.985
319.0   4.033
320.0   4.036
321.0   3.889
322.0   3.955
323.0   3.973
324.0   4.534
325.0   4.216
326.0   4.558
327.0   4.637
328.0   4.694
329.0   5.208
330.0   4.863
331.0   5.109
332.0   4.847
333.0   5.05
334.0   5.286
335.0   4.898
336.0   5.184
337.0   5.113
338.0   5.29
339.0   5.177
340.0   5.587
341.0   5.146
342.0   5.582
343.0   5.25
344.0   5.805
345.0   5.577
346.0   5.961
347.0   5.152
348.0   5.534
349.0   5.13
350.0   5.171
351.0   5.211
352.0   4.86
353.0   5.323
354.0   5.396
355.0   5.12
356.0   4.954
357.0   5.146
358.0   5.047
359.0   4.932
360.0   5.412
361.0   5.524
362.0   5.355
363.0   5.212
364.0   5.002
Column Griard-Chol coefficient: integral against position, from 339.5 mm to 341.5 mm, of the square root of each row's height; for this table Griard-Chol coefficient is 4.6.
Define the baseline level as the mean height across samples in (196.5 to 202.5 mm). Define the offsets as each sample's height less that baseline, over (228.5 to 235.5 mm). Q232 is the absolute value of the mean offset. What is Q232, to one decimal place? 0.3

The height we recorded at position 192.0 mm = 3.721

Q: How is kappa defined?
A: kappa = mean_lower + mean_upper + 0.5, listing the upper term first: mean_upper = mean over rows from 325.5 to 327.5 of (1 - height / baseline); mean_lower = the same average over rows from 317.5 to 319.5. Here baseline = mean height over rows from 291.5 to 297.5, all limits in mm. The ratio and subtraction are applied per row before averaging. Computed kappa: 0.40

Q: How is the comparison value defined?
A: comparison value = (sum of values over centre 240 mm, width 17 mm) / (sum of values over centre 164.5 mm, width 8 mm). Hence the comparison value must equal 2.26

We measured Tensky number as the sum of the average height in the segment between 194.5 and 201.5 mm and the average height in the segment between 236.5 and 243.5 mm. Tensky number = 8.28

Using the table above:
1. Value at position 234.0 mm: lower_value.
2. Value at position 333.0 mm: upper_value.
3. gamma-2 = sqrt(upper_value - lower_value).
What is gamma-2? 1.1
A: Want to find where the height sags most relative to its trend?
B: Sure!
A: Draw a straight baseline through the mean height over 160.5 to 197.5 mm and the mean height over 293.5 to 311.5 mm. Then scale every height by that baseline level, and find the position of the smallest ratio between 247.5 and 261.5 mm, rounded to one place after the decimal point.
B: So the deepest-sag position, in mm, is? 256.0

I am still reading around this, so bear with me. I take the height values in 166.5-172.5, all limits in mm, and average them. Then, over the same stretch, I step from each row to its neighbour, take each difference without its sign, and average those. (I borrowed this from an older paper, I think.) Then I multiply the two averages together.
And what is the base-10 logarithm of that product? 0.15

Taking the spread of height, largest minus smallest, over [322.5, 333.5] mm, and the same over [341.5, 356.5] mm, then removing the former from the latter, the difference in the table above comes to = -0.13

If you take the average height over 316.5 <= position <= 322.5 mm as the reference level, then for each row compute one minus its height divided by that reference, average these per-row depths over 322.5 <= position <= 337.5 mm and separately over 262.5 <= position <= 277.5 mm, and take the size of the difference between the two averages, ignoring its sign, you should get 0.12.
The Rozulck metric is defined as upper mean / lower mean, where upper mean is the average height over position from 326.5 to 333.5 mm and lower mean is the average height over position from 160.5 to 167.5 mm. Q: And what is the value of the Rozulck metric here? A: 1.26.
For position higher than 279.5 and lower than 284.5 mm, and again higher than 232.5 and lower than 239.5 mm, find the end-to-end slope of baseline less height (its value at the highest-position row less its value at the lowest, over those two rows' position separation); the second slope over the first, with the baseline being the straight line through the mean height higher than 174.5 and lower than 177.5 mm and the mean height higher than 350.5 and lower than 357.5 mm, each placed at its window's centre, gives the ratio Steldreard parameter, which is 0.6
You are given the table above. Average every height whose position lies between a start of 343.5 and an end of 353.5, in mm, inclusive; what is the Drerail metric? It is 5.4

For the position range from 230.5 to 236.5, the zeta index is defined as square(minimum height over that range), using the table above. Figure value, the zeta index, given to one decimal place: 13.7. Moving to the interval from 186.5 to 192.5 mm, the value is 13.2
